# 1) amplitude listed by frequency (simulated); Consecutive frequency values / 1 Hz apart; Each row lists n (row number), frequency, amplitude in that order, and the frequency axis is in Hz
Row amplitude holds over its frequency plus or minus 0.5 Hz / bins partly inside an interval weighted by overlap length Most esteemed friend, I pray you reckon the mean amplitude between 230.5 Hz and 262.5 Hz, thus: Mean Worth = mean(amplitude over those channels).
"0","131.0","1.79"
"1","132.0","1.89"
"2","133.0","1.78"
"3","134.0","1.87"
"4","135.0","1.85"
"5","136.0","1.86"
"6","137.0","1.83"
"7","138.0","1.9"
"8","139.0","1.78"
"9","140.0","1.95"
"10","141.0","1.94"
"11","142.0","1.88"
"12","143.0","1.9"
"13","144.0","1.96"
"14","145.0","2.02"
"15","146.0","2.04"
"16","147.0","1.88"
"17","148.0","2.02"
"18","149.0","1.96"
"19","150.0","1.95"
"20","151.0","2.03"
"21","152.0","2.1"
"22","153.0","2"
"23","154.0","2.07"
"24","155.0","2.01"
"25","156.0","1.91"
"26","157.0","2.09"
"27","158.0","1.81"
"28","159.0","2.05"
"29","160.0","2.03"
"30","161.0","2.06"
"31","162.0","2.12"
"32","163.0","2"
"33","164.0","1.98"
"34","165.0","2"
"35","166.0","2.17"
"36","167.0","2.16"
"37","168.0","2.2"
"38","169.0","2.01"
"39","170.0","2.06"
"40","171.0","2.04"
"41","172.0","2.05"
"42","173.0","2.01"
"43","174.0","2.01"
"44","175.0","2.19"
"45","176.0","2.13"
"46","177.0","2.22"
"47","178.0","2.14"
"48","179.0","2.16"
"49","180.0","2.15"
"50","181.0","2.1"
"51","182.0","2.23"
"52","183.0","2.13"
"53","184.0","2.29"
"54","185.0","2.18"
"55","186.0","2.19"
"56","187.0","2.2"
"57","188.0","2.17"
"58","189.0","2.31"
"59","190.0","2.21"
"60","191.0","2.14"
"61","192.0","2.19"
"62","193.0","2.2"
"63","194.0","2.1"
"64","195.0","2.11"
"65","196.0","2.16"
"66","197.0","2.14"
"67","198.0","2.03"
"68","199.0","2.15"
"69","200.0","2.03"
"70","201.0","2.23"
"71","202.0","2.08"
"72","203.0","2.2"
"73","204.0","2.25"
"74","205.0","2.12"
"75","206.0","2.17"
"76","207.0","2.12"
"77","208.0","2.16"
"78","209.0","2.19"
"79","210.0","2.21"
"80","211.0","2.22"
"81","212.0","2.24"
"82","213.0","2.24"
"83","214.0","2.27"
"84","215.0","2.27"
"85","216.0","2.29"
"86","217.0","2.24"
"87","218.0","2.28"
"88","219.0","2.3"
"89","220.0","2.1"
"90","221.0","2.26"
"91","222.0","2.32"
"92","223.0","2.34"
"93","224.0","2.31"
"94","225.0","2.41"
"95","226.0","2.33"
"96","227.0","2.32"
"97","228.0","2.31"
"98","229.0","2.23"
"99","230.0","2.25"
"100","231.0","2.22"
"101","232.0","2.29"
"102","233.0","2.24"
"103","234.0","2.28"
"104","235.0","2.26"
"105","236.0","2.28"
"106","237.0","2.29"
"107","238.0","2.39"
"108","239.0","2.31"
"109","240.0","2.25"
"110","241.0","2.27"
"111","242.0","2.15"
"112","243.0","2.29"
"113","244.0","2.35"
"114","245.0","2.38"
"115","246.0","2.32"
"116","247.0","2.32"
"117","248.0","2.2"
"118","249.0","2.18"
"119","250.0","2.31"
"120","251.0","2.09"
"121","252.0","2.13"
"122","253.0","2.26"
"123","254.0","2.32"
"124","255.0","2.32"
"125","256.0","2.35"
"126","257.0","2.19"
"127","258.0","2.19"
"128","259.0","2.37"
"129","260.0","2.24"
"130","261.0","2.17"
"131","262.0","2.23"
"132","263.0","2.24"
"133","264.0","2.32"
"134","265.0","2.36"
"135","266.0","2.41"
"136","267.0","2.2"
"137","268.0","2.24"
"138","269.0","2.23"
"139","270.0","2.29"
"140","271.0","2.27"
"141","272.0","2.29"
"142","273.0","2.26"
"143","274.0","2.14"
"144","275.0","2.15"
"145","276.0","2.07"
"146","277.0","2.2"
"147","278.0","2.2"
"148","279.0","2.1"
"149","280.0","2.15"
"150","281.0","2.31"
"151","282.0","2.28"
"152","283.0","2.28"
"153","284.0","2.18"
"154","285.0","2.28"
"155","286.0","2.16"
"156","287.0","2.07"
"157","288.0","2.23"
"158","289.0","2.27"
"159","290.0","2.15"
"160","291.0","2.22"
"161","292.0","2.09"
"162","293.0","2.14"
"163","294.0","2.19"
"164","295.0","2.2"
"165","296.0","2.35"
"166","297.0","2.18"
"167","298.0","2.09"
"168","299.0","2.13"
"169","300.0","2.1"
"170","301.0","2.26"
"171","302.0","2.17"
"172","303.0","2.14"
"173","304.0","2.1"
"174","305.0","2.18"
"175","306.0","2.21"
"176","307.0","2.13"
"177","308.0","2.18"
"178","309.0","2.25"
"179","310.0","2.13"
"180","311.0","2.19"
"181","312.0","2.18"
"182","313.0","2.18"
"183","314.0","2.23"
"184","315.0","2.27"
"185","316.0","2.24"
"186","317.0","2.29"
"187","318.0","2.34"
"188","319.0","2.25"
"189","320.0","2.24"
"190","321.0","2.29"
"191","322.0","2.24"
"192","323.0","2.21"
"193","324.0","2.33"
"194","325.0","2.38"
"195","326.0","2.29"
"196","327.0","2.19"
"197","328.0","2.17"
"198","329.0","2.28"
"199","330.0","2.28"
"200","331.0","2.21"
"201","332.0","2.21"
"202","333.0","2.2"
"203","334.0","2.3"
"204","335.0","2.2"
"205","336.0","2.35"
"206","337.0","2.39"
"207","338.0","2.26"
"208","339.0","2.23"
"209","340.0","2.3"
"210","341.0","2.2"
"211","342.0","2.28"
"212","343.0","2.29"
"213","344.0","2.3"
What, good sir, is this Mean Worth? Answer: 2.26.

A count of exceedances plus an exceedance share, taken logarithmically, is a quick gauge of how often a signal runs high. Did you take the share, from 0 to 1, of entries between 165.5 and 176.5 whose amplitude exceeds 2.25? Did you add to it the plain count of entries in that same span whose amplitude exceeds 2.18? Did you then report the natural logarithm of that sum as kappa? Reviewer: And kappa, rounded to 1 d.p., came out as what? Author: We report 0.7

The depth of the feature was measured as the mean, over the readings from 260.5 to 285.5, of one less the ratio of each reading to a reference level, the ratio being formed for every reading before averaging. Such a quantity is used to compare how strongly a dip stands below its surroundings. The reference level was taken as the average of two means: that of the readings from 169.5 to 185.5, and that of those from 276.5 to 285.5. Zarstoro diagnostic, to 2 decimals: -0.03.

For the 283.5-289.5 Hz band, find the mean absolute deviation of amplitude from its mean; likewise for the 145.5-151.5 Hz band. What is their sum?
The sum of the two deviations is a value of 0.11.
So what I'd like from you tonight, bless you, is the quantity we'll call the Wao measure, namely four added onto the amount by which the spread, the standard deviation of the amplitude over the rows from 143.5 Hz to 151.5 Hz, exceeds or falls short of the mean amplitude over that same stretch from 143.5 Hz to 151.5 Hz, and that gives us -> 2.07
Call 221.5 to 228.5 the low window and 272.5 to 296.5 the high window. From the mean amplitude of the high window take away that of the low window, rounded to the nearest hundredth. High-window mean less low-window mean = -0.14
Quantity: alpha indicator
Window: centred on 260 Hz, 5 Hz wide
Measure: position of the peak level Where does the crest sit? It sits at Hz 259.0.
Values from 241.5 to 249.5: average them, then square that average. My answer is 5.17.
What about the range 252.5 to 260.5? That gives 5.20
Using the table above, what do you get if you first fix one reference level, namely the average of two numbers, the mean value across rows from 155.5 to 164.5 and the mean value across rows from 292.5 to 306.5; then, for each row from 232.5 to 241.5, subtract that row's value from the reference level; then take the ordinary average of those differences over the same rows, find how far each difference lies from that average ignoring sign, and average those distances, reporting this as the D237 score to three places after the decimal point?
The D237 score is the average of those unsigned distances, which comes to 0.030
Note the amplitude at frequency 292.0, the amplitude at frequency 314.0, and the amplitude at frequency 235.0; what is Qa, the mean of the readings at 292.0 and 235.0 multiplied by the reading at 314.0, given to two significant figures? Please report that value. 4.9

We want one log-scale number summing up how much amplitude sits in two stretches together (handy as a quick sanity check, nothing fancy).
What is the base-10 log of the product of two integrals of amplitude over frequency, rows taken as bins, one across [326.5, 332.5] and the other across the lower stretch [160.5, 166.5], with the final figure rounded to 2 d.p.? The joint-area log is 2.22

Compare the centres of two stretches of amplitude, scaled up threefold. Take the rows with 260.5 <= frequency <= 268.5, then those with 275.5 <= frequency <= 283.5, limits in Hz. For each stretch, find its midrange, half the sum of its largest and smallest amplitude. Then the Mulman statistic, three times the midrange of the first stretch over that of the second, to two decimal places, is 3.14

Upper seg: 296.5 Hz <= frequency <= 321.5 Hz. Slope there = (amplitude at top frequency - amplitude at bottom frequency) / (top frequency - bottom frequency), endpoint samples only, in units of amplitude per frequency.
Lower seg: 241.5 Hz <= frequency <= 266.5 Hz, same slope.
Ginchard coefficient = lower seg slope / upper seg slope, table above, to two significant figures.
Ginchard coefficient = 2.4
